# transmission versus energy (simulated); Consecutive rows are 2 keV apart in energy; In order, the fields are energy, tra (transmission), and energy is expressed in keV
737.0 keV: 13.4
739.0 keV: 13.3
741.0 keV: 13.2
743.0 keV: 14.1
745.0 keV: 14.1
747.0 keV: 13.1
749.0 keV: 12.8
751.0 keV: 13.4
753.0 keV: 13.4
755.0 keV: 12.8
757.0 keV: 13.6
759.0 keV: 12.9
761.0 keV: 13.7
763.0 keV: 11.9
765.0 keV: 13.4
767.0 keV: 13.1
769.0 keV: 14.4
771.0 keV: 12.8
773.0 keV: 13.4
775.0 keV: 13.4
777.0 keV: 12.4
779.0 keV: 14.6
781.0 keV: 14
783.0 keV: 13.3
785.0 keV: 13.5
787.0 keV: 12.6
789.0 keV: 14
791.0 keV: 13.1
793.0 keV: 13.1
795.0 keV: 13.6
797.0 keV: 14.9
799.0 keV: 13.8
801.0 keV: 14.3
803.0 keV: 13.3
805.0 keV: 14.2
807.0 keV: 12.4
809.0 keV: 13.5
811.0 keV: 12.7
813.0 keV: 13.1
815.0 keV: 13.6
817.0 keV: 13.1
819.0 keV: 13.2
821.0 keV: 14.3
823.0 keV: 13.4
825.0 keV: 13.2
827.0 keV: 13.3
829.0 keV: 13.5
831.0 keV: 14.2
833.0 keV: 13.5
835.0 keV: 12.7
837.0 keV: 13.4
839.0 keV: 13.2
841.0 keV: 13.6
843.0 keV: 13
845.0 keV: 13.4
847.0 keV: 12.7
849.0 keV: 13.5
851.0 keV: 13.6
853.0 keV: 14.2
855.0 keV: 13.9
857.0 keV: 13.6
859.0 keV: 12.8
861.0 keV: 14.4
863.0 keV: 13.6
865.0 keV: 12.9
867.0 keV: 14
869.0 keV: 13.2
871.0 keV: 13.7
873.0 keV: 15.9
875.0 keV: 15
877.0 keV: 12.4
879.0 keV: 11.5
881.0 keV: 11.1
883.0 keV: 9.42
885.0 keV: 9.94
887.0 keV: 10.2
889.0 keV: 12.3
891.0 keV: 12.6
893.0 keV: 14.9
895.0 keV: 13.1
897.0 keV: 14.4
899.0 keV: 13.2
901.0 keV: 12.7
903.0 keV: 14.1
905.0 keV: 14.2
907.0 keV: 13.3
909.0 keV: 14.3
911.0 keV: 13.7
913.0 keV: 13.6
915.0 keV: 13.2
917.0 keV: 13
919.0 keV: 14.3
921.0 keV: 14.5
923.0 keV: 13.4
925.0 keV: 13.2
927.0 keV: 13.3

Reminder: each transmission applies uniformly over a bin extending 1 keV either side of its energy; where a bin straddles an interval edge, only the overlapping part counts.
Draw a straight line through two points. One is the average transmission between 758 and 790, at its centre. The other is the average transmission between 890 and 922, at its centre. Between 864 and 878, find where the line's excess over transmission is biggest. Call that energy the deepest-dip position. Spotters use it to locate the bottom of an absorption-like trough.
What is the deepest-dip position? 877.0 keV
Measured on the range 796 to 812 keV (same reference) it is 807.0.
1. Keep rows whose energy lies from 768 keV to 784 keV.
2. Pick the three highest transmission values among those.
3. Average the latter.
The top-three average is 14.3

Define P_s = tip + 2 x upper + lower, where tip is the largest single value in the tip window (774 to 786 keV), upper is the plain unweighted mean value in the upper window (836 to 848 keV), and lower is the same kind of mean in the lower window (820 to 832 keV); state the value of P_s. 54.7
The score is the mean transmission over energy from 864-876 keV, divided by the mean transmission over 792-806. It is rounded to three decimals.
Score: 1.017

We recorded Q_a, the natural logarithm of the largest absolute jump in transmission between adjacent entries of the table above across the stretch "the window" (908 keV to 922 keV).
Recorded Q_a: 0.3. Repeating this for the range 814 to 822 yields 0.1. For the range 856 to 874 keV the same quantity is 0.8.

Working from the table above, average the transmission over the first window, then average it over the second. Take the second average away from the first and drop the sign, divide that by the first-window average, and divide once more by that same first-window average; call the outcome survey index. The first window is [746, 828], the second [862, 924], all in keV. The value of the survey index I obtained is 0.0013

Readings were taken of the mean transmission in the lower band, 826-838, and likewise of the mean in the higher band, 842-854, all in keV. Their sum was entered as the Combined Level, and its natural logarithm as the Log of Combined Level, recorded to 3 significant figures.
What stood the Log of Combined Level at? 3.29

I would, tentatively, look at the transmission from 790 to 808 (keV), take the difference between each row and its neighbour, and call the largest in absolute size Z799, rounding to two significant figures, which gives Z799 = 1.8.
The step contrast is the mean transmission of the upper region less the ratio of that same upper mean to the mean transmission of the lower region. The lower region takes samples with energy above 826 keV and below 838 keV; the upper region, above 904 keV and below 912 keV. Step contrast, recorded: 12.8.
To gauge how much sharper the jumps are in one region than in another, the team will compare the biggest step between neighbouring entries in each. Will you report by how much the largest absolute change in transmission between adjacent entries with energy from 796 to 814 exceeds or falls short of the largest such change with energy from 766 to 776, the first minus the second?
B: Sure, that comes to 0.20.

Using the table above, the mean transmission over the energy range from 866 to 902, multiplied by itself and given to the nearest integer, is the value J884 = 163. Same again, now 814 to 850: 179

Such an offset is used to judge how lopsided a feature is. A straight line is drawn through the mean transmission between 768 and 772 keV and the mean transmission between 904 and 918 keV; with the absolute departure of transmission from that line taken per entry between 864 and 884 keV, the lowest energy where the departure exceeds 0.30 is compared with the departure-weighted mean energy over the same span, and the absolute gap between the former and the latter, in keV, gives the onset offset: 12.7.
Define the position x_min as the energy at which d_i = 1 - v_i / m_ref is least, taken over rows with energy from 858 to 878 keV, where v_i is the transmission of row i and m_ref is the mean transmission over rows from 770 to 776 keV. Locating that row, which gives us 873.0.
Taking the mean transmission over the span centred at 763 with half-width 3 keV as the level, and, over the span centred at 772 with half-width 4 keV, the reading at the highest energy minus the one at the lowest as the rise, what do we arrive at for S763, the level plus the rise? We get 12.0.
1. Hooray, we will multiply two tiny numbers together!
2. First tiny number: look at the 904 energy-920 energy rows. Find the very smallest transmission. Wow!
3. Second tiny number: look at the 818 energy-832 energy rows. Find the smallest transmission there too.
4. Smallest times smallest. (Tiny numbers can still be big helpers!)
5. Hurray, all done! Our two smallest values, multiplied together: 172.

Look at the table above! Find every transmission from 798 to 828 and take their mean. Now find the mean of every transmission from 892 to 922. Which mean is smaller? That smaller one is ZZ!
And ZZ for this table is 13.4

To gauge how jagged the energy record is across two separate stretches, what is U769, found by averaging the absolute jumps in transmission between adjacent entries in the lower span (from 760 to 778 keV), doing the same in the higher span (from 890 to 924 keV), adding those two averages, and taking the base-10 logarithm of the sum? 0.28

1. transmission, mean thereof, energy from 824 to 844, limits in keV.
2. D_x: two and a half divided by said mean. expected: 0.187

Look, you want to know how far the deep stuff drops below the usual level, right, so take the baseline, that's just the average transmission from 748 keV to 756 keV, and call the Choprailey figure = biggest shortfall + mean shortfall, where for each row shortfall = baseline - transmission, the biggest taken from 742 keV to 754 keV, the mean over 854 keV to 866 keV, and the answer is -0.13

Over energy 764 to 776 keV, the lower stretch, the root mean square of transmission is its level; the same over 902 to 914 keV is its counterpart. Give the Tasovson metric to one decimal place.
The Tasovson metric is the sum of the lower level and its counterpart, 27.3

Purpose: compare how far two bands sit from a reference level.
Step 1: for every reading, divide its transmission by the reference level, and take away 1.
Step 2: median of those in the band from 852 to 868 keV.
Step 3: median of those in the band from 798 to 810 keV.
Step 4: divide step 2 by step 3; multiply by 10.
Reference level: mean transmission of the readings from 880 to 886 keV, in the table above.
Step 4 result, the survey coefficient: 10.3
